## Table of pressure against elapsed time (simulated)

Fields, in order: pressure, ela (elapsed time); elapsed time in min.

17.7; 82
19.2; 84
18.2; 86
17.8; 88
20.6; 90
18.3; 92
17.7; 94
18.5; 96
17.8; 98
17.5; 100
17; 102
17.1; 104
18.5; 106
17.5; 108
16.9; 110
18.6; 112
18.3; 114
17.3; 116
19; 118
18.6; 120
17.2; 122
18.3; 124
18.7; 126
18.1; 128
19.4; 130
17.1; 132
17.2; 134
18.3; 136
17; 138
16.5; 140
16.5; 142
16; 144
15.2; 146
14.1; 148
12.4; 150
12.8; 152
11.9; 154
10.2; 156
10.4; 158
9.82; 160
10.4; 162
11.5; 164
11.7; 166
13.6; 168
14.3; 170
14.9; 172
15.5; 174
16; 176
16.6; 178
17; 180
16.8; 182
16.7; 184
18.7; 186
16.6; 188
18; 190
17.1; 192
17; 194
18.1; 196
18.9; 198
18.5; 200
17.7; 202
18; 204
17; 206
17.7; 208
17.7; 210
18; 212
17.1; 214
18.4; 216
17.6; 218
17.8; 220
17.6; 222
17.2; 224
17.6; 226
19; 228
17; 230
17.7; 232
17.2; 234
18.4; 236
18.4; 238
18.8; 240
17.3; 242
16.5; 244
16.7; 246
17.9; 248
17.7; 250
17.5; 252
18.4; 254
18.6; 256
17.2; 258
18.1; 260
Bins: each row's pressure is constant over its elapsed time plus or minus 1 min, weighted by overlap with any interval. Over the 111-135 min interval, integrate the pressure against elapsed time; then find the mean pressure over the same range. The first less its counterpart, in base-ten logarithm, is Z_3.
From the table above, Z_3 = 2.62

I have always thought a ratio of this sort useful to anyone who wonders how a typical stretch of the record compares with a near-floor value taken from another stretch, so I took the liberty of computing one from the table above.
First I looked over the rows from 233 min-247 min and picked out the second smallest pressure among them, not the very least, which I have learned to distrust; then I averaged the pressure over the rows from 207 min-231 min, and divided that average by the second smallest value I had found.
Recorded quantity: 1.1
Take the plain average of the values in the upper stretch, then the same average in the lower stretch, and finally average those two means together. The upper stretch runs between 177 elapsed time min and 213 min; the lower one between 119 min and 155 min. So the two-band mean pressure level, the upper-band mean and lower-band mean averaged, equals 17.0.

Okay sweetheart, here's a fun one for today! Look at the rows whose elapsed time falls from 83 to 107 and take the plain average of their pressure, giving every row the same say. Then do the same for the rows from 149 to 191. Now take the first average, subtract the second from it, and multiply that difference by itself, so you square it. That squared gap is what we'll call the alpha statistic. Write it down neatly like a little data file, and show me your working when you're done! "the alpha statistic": 16.8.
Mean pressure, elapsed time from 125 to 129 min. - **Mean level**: 18.4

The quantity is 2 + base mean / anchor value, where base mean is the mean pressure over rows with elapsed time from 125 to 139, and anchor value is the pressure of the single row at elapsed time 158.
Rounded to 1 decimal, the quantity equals 3.7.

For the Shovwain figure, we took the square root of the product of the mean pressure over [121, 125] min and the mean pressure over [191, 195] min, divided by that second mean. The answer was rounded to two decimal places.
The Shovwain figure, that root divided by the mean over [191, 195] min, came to 1.02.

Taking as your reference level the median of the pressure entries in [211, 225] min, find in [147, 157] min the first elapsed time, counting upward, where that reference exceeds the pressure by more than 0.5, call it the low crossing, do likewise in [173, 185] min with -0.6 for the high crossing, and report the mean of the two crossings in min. 161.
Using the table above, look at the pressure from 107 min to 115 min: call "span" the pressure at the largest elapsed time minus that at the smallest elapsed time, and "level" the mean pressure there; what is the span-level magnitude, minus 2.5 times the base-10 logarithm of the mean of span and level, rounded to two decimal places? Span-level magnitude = -2.42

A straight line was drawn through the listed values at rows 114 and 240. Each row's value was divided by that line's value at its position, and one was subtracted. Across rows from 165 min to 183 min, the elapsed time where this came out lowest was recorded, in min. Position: 166 min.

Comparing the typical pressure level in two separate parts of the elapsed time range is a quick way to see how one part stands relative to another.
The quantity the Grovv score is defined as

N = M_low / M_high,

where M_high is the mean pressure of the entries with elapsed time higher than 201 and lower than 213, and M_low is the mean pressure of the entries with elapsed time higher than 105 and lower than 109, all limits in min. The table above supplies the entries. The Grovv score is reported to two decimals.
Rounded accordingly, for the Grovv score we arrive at 1.02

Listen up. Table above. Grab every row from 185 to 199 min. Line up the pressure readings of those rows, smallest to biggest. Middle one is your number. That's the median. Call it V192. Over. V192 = 18.0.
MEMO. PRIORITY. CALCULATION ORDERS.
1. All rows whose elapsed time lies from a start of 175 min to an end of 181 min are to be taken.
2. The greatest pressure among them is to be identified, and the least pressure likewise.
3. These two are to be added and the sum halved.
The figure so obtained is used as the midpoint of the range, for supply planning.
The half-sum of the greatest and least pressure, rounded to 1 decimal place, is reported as 16.5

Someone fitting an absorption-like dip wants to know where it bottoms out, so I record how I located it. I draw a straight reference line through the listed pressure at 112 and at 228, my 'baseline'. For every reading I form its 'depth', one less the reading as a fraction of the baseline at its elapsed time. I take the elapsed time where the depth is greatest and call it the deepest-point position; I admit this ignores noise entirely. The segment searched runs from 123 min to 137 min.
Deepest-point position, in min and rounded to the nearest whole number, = 132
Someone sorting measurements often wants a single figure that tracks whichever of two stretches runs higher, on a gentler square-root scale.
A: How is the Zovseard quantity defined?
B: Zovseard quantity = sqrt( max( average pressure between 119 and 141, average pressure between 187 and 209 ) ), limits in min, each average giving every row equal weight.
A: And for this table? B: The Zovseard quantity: 4.23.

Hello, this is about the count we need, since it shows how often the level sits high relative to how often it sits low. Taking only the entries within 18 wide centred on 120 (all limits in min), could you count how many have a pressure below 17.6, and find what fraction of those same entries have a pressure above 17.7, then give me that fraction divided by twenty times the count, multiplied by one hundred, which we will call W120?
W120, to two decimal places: 1.94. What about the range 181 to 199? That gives 0.44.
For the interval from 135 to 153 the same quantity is 0.07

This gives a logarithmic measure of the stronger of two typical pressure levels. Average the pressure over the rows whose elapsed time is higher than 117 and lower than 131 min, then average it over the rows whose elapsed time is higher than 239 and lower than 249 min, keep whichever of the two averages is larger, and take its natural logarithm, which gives 2.92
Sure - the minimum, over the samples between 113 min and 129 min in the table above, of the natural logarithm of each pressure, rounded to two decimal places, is 2.84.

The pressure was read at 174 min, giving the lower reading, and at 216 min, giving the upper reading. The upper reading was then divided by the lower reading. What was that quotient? 1.19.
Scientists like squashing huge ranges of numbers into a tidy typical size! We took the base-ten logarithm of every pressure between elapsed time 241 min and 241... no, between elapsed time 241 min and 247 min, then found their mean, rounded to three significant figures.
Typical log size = 1.23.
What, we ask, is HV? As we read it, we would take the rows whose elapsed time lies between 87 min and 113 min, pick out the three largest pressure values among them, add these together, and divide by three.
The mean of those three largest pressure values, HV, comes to 19.2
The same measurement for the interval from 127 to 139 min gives 18.6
